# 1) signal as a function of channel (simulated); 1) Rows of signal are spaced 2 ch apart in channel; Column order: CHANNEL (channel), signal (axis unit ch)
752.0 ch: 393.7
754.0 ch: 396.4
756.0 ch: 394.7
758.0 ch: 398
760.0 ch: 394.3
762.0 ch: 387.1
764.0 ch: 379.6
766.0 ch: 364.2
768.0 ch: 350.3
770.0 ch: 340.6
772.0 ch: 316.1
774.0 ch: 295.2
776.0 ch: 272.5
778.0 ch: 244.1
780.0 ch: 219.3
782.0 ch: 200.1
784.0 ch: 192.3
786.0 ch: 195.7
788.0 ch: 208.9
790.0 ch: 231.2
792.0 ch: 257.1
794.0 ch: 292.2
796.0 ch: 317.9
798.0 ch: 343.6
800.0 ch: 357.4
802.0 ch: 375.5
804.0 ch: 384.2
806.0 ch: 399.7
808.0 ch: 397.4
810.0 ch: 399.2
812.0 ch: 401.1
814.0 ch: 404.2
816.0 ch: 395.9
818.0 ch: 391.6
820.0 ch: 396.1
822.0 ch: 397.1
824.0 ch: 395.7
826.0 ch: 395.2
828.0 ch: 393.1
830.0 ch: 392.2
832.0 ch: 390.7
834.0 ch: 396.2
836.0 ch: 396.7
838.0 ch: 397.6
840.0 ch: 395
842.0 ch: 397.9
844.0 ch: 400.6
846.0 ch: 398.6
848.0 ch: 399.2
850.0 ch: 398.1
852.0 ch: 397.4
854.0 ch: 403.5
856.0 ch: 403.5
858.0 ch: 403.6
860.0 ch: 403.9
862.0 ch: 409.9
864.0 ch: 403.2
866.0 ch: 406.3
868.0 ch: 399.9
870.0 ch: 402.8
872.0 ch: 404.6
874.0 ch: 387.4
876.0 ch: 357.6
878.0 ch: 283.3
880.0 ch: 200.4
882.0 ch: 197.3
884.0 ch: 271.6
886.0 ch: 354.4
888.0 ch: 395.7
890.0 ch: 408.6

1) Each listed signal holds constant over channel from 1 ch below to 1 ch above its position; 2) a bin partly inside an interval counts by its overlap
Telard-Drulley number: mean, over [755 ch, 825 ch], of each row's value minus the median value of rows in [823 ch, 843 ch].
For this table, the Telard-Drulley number -61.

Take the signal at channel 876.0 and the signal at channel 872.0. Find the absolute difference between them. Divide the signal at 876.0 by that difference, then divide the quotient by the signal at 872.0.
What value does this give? 0.019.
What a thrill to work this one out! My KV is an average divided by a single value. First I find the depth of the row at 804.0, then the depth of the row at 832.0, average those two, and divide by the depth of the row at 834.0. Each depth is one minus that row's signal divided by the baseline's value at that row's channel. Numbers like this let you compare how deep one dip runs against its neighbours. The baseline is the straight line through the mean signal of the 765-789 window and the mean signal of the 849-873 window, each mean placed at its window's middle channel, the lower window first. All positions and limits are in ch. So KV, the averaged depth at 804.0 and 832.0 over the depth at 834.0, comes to 2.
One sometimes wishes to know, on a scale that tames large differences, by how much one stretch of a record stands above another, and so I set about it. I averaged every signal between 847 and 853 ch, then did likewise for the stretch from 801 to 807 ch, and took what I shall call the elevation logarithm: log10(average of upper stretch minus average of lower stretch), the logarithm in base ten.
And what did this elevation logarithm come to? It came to 1.1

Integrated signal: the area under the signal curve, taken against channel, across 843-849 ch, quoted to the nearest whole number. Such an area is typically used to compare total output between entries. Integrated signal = 2397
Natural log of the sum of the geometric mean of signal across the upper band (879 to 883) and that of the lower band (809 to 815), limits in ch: 6.40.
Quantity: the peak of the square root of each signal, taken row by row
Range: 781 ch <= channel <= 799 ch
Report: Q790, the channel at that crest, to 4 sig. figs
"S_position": 798.0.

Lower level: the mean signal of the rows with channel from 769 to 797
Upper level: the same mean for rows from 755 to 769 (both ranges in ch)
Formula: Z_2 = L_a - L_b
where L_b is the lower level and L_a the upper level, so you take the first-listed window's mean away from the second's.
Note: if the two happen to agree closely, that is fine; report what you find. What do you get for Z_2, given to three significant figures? 125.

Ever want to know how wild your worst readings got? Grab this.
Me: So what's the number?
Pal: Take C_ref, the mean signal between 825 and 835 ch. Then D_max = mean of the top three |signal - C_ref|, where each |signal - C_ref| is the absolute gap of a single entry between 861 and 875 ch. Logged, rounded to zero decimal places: 13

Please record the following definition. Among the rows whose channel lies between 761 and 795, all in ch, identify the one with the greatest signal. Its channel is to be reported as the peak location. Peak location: 762.0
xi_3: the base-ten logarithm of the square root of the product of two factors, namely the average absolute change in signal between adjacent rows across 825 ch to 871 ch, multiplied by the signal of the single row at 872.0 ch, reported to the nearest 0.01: 1.50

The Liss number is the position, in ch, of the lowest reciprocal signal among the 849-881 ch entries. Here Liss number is 862.0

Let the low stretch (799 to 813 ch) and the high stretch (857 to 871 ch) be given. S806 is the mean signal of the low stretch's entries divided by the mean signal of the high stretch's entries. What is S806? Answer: 0.96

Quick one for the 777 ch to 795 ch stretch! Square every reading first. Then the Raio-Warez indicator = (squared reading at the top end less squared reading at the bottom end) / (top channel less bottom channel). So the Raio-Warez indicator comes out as 1612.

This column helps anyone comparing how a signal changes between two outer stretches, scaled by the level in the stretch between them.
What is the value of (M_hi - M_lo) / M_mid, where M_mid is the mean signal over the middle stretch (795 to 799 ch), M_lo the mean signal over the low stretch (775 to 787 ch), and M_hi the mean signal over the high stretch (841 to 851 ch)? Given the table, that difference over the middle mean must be 0.54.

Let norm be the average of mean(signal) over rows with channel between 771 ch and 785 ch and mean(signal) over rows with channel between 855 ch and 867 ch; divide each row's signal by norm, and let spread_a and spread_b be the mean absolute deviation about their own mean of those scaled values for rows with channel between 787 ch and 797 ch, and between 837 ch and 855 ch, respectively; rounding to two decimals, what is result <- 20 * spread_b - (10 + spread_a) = -10.01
